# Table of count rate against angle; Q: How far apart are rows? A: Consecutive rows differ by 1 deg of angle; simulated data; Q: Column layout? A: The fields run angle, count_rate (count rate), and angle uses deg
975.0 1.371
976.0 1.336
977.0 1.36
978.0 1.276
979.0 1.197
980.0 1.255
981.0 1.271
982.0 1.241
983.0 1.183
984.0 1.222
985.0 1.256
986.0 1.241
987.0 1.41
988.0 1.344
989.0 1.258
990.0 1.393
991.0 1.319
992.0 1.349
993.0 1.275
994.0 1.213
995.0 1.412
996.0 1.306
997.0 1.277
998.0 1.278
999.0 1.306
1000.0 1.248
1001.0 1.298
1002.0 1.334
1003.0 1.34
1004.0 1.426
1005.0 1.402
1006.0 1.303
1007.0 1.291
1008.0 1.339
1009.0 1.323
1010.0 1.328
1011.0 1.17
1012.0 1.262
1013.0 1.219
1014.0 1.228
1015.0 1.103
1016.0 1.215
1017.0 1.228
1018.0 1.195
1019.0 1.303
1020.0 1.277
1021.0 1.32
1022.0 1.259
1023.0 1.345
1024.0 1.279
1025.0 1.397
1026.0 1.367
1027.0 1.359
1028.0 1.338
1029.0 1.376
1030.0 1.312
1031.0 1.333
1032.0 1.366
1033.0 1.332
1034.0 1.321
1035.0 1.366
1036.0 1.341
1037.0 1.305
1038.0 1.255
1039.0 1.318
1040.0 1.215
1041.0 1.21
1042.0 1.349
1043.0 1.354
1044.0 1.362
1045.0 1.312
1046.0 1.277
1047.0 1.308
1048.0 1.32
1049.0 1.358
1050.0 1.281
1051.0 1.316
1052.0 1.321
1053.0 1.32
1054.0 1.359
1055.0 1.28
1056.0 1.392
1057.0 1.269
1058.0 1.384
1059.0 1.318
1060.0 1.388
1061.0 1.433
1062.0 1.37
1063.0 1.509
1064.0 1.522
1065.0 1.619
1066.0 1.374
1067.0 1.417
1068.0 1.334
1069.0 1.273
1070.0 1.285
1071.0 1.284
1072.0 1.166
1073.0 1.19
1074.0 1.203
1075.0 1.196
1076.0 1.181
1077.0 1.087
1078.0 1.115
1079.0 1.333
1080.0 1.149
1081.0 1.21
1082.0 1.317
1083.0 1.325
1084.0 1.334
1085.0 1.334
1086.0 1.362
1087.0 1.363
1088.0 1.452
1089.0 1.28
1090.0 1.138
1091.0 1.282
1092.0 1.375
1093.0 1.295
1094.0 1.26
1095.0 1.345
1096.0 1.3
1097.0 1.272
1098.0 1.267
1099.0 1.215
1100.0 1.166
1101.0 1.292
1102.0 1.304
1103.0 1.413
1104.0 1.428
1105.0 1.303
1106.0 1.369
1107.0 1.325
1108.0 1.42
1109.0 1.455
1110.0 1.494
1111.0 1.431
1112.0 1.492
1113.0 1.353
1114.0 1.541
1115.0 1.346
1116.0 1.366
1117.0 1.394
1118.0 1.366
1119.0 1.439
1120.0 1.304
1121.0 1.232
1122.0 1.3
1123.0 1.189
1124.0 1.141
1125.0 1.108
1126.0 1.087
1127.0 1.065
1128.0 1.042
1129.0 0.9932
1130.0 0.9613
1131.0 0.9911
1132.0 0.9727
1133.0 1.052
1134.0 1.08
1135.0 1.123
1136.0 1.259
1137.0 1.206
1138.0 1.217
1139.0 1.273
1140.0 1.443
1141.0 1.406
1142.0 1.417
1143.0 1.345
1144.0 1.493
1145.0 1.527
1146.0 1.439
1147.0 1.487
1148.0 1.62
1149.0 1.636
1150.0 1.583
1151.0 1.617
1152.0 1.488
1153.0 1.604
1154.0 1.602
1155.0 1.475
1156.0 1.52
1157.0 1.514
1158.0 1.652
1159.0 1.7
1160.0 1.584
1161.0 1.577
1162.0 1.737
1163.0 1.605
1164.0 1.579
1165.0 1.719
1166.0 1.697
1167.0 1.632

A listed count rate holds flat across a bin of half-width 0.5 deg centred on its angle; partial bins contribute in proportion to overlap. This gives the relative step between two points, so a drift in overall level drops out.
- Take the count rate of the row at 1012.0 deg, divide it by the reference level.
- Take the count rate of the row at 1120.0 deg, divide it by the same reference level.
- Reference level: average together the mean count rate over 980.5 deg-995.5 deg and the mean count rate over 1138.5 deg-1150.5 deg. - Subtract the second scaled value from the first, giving 0.0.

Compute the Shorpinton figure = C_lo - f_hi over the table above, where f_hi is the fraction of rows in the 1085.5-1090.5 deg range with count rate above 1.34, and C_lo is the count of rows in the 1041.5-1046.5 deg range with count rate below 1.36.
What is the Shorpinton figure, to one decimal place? 3.4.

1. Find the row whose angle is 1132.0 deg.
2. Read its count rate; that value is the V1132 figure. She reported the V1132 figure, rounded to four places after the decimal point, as 0.9727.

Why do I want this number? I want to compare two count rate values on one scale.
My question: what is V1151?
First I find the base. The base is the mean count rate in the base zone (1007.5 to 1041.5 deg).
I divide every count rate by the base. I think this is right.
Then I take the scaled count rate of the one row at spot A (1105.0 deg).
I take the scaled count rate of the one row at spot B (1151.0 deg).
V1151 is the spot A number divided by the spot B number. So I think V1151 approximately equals 0.81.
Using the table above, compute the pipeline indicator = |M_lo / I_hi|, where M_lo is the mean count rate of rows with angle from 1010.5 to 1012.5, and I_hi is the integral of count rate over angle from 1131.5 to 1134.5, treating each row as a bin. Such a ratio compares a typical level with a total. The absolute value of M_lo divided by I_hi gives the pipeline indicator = 0.39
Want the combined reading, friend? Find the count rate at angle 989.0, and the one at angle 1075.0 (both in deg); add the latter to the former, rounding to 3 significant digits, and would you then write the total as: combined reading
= 2.45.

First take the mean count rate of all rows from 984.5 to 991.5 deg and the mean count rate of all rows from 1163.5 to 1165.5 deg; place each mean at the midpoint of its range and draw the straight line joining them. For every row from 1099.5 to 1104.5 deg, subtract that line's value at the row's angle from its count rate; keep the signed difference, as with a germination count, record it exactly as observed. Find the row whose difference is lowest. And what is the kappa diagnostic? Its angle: 1100.0 deg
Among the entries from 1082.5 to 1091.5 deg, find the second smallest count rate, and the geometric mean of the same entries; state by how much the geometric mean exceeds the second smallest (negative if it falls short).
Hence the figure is 0.04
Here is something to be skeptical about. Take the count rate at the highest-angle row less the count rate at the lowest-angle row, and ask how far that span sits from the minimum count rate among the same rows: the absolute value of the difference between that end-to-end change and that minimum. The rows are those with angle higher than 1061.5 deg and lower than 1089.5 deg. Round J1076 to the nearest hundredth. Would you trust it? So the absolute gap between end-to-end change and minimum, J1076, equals 1.18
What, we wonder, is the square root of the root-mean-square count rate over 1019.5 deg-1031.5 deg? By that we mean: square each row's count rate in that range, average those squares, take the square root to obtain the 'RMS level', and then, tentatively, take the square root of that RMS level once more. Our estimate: 1.154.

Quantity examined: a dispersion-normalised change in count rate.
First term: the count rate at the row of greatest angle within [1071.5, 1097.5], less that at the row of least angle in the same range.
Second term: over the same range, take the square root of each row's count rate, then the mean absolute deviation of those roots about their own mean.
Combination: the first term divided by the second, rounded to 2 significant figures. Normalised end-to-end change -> 3.1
